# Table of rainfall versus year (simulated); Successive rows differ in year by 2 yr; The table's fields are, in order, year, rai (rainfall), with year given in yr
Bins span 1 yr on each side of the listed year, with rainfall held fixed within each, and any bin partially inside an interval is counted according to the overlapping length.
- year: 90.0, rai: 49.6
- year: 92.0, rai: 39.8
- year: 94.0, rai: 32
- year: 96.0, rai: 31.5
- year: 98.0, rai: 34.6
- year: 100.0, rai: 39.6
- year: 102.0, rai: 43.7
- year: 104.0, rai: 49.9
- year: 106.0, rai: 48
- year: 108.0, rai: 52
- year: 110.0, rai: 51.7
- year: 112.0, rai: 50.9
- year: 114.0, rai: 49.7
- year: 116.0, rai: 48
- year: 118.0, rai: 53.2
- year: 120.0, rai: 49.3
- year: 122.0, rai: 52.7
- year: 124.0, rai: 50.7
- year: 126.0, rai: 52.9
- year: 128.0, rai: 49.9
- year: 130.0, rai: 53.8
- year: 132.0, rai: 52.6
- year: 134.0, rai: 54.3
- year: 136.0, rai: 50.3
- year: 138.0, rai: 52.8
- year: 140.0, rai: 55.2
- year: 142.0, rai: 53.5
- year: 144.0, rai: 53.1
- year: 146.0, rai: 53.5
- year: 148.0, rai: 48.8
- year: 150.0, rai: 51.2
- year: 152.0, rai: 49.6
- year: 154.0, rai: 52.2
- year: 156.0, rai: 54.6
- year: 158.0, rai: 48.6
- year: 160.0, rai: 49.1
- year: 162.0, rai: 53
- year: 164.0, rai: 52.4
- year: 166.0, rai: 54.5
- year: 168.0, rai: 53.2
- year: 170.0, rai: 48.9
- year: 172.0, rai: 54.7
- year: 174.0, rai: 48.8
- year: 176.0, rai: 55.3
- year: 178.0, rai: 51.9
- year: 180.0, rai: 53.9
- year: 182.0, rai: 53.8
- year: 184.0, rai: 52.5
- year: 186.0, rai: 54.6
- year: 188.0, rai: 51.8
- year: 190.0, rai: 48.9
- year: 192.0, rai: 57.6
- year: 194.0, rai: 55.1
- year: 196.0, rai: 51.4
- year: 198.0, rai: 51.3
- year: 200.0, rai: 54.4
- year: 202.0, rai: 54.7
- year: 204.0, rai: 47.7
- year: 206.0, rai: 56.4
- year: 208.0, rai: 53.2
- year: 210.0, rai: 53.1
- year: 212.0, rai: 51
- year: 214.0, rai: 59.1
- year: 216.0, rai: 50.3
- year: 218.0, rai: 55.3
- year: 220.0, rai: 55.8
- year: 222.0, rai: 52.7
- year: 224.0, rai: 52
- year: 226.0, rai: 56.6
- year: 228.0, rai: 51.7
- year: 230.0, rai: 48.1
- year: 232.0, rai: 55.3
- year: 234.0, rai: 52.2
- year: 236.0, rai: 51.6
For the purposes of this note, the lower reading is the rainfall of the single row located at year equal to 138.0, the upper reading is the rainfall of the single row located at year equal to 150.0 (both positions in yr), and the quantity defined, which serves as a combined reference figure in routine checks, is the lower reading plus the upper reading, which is 104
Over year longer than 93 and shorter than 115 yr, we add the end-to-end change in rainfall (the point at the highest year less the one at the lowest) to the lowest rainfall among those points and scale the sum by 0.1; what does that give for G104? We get 4.9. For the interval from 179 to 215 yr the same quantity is 5.3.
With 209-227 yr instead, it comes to 5.4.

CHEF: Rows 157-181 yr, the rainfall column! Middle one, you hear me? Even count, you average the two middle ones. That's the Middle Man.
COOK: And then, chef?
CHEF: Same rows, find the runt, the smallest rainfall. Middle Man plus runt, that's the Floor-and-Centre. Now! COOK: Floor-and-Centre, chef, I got 101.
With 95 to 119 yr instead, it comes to 80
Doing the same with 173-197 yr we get 102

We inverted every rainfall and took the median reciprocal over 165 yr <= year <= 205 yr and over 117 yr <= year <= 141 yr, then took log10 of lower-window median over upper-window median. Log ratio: 0.0061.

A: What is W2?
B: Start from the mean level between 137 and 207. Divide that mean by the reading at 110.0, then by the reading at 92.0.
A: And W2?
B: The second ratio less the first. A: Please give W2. 0.30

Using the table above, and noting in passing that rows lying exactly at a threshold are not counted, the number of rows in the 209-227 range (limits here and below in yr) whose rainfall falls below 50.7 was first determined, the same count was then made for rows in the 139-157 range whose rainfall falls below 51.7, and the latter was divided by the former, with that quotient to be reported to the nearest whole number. 3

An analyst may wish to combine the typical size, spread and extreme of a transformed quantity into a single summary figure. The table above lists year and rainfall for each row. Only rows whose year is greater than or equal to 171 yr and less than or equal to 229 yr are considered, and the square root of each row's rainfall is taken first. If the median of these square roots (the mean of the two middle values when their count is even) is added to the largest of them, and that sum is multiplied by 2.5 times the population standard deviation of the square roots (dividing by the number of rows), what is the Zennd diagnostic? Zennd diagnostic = 6.7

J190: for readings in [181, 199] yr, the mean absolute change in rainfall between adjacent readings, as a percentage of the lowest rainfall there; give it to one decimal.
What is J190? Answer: 6.2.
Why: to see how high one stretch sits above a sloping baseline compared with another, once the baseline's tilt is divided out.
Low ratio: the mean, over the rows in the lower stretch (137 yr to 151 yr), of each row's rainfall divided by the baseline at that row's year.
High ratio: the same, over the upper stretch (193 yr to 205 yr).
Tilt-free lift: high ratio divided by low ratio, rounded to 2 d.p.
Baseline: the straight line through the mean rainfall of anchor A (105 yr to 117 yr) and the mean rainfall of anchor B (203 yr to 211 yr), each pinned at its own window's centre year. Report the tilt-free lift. 0.97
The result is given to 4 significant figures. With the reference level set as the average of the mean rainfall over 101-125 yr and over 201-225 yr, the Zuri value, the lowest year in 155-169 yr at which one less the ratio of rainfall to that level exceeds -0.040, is 158.0 yr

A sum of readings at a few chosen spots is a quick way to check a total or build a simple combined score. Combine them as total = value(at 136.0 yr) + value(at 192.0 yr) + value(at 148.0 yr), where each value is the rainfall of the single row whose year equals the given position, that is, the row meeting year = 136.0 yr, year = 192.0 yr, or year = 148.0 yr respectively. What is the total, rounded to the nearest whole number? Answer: 157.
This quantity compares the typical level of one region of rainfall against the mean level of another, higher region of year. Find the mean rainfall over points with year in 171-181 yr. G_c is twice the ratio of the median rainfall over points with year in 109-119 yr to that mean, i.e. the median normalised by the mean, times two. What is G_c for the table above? 1.92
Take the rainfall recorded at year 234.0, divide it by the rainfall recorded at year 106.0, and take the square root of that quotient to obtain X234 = 1.04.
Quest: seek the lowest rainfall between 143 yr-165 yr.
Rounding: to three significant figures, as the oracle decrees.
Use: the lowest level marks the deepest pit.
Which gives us 48.6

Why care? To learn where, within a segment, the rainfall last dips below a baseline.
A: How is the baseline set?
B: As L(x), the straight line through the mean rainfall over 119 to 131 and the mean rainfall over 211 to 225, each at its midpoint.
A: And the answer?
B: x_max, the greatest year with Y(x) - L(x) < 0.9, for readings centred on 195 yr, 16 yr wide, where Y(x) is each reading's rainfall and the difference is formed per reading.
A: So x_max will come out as 198.0 yr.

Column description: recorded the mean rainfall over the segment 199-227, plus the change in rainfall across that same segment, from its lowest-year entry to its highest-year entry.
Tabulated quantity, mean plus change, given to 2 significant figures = 56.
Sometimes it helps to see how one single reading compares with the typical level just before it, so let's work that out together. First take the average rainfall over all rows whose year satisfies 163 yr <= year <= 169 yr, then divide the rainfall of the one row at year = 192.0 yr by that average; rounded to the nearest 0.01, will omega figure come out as 1.08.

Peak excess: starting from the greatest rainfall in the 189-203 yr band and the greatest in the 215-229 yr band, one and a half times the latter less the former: 27.3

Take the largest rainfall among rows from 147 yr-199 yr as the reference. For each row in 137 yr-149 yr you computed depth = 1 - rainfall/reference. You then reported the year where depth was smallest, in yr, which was 140.0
